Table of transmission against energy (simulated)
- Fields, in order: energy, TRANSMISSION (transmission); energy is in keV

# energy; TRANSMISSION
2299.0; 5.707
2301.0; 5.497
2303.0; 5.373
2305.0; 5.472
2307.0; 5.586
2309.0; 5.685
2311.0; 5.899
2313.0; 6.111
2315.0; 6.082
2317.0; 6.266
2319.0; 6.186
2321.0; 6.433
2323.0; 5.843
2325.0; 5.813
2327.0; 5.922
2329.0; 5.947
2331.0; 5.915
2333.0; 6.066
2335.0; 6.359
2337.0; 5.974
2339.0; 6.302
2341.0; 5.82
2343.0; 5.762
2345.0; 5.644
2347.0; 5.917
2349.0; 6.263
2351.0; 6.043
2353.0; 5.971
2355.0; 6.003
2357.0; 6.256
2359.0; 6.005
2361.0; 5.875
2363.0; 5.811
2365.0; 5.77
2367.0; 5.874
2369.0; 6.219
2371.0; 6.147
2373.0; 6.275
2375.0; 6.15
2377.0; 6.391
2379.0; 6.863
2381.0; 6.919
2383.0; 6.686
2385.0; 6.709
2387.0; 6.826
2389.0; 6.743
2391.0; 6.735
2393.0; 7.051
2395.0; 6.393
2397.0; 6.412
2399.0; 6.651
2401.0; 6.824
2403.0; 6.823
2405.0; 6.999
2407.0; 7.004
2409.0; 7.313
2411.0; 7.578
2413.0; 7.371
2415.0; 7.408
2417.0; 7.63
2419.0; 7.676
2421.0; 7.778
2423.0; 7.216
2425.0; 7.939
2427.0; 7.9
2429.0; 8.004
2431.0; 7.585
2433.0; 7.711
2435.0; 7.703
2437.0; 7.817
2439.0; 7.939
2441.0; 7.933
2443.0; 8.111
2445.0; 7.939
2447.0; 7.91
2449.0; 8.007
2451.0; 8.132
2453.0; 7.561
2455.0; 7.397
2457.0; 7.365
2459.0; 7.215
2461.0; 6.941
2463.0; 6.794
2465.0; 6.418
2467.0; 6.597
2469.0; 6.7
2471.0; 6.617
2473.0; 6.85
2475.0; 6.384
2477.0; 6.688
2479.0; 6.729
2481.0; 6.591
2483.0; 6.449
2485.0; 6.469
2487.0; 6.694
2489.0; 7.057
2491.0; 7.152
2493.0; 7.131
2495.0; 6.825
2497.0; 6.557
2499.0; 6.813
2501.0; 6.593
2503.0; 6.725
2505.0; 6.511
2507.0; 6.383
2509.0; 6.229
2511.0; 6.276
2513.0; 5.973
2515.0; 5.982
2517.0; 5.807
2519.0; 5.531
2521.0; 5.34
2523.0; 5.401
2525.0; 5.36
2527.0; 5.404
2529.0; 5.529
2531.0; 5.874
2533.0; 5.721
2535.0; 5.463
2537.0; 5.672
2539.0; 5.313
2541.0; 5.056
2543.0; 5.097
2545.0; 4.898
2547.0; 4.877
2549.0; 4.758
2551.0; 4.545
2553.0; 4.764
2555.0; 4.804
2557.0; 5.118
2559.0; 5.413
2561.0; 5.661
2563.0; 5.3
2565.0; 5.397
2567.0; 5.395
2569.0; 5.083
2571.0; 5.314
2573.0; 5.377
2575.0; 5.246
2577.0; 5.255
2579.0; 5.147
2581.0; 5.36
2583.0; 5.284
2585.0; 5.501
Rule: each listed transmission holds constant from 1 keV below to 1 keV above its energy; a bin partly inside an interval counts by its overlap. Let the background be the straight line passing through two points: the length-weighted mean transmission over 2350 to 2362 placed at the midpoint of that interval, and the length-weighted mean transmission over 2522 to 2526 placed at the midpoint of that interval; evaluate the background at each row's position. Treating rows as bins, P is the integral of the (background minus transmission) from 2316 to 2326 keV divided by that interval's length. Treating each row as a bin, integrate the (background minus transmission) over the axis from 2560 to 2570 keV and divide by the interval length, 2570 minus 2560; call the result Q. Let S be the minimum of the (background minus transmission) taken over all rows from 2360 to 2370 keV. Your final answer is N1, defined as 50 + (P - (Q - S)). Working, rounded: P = 0.1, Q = -0.1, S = -0.24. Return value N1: 50.0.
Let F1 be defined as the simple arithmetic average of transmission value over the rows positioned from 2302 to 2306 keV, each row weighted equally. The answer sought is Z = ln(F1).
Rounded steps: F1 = 5.4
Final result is 1.69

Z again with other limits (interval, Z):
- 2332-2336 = 1.83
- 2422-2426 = 2.03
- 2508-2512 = 1.83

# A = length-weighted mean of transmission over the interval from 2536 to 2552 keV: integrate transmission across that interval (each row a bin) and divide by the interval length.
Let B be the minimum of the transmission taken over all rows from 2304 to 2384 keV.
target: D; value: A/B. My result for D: 0.92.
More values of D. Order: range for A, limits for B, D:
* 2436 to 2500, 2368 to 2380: 1.16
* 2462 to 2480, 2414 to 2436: 0.92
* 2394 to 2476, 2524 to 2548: 1.50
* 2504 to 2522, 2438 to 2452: 0.76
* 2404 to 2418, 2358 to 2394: 1.27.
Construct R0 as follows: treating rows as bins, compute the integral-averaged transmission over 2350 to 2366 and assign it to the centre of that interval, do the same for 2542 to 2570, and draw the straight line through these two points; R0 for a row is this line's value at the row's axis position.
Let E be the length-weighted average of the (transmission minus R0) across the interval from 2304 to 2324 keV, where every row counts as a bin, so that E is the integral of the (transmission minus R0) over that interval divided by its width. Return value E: -0.2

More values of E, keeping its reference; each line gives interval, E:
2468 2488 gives 1.2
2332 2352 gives 0.0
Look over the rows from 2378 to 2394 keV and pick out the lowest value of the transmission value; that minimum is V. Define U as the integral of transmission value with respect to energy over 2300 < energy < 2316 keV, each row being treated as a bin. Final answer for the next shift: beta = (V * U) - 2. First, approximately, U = 91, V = 6.686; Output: 609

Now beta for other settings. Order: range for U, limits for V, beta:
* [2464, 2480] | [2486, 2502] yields 693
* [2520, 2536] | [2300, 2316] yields 472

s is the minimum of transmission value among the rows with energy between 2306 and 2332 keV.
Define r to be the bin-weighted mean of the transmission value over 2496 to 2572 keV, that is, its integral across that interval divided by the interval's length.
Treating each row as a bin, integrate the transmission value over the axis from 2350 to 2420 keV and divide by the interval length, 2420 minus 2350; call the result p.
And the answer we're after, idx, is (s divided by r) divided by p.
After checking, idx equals 0.151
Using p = 6.6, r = 5.58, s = 5.586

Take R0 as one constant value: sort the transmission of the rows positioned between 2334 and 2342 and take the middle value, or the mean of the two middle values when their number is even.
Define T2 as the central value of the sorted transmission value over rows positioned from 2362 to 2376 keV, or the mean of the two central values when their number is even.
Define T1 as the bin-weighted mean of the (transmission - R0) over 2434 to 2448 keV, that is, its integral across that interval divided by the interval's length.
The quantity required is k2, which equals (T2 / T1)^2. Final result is 12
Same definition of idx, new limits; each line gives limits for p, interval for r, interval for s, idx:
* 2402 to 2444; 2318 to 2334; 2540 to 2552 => 0.100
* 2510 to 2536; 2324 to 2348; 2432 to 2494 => 0.189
